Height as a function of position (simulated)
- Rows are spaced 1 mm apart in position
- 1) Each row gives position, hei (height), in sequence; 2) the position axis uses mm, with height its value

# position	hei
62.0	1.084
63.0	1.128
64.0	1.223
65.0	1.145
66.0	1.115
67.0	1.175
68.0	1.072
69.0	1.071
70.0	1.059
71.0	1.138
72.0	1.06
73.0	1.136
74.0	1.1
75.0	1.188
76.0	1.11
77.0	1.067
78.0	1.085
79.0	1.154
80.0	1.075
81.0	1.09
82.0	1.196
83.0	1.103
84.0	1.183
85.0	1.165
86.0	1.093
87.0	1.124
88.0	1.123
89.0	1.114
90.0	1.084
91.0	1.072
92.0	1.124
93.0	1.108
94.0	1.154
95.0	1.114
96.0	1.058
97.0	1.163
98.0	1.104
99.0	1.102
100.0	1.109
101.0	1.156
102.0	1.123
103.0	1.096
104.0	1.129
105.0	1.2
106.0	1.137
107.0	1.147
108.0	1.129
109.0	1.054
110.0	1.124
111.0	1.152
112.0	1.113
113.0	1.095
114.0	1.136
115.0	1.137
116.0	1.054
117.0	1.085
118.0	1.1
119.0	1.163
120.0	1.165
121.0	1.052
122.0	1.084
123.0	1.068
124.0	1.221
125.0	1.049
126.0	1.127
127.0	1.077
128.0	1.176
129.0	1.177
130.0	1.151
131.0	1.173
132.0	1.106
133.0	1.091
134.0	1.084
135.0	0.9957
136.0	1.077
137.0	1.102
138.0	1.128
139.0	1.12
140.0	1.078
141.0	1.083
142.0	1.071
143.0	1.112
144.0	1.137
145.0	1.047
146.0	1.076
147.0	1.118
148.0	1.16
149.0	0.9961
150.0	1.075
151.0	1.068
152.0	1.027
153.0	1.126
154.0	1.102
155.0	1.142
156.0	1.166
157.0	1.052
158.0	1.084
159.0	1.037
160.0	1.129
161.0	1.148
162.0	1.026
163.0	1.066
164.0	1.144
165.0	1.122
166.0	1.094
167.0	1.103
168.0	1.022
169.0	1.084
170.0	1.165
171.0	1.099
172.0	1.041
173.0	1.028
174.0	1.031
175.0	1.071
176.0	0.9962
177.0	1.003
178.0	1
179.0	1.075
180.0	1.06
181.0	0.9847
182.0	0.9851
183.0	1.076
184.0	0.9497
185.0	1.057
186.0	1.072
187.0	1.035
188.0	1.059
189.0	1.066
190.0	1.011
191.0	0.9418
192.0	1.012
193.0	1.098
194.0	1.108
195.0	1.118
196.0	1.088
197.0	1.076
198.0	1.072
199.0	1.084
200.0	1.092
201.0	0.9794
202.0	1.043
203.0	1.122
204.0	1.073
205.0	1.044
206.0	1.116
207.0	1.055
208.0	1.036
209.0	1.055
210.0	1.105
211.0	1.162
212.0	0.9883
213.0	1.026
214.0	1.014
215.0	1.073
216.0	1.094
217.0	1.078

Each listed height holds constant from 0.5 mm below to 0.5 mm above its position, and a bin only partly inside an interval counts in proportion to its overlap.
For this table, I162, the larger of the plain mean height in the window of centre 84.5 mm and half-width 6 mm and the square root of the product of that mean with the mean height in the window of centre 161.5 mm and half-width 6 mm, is 1.125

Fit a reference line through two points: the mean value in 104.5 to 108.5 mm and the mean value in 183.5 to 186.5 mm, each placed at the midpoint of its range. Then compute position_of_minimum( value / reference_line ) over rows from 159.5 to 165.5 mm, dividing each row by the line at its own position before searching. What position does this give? 162.0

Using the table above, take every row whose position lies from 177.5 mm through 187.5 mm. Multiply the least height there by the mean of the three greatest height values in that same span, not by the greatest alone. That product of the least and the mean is 1.02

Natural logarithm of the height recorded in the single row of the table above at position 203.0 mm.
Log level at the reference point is 0.115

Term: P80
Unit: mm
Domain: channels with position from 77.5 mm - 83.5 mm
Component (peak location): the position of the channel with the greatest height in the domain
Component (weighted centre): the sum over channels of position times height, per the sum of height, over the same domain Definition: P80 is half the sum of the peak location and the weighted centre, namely 81.3 mm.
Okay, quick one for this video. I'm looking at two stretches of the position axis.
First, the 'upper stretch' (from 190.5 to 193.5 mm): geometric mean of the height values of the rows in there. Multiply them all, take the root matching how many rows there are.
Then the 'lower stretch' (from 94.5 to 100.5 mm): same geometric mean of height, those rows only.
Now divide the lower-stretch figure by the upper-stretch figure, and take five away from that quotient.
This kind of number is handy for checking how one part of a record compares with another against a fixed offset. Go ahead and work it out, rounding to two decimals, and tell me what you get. -3.91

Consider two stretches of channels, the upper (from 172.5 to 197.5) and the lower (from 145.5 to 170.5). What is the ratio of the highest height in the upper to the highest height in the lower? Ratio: 0.96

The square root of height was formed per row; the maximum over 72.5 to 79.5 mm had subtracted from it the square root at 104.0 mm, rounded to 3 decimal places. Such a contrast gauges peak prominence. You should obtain 0.027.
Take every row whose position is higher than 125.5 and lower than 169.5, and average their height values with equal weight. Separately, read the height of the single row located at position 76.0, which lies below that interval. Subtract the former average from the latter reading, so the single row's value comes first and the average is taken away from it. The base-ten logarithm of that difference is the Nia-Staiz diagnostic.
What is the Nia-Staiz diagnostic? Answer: -1.9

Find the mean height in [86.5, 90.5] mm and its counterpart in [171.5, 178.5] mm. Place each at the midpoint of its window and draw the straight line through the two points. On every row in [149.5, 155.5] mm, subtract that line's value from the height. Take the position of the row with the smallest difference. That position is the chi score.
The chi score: 152.0 mm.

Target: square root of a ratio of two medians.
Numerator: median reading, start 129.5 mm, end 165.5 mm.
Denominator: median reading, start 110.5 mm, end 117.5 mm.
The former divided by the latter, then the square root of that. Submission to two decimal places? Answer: 0.99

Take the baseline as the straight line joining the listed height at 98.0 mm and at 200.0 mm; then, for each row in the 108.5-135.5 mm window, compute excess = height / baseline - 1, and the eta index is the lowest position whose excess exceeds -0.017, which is 110.0 mm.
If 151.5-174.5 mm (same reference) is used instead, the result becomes 153.0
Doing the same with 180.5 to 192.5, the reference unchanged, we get 183.0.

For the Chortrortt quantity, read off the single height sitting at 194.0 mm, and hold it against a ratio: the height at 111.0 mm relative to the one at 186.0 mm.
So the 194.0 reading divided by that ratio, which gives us 1.03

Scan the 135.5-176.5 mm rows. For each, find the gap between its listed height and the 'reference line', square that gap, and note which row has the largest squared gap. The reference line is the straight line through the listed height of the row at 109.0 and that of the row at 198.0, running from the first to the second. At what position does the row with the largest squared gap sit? 156.0 mm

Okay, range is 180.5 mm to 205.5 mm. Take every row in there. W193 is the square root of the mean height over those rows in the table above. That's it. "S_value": 1.025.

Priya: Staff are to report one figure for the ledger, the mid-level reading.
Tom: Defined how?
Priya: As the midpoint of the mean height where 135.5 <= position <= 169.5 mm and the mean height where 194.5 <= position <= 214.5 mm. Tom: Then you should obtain 1.080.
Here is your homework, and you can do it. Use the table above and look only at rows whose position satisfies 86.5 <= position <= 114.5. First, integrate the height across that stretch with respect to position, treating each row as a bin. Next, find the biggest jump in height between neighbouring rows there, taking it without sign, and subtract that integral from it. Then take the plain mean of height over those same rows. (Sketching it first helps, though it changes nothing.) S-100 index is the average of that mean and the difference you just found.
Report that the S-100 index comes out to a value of -15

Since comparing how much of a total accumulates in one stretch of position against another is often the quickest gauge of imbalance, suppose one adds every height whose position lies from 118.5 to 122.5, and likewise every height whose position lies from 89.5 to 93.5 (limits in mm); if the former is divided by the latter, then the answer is 1.02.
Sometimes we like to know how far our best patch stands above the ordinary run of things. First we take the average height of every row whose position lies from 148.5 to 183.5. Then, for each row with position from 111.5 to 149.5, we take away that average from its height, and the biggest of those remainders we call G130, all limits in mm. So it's 0.15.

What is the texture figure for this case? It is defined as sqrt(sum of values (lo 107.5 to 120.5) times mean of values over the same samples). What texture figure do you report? 4.02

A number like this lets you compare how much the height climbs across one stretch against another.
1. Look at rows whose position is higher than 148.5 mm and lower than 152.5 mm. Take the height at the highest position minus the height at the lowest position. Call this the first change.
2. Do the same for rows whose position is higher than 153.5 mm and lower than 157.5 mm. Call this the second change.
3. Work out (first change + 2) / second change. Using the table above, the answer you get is -41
